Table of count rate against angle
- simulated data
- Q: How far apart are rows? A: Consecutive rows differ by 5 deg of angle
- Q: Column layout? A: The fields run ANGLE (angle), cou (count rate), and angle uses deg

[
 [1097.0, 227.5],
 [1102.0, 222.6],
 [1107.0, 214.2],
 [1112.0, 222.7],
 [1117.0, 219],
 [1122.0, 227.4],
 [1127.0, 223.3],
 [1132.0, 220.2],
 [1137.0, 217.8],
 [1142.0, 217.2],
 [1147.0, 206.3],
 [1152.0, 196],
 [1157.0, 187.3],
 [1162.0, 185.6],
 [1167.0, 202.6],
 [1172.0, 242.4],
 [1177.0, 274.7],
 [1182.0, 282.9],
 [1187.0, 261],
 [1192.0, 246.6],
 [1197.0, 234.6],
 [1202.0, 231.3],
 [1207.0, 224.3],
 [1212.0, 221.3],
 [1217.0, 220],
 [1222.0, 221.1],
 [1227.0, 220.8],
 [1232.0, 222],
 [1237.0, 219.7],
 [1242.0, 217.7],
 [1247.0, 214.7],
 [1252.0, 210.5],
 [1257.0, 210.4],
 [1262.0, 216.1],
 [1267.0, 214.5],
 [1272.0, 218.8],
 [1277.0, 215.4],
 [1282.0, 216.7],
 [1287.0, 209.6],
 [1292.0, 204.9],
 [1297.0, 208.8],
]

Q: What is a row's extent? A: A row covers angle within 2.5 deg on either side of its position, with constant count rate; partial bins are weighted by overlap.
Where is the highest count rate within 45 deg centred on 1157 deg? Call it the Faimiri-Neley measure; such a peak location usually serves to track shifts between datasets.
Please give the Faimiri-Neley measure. 1177.0 deg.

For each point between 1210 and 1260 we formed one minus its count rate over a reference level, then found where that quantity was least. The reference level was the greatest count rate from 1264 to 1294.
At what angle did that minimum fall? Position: 1232.0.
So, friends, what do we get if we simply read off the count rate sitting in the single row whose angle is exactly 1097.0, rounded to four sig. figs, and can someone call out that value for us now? 227.5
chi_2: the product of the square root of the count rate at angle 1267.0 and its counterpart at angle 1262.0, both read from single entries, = 215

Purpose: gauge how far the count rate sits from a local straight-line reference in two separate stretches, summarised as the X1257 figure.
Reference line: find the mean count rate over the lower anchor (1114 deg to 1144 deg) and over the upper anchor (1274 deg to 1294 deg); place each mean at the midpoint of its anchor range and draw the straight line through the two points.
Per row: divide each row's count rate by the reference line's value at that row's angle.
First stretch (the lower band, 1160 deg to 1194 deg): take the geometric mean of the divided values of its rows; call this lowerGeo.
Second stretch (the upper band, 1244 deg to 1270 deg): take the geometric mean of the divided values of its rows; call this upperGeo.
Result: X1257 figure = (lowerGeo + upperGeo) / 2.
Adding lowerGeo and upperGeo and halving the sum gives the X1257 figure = 1.05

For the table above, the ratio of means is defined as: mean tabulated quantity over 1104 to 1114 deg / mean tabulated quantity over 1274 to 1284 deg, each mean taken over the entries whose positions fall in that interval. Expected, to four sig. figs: 1.011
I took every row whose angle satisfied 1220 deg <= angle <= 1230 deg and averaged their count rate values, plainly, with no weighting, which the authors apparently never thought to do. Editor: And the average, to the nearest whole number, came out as 221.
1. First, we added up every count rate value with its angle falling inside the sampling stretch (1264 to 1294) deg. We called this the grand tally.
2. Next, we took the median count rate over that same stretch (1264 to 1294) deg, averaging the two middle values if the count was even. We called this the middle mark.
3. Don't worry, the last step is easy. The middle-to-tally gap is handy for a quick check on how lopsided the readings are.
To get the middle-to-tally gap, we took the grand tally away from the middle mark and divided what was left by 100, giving -11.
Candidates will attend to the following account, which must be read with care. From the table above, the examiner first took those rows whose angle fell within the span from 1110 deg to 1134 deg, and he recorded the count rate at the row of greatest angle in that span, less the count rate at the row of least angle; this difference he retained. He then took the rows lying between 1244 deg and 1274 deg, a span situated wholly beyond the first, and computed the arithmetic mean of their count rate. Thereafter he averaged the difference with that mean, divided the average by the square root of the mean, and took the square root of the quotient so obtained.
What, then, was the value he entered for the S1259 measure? 2.689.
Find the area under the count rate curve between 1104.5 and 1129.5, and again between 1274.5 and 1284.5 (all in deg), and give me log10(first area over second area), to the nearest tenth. 0.4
